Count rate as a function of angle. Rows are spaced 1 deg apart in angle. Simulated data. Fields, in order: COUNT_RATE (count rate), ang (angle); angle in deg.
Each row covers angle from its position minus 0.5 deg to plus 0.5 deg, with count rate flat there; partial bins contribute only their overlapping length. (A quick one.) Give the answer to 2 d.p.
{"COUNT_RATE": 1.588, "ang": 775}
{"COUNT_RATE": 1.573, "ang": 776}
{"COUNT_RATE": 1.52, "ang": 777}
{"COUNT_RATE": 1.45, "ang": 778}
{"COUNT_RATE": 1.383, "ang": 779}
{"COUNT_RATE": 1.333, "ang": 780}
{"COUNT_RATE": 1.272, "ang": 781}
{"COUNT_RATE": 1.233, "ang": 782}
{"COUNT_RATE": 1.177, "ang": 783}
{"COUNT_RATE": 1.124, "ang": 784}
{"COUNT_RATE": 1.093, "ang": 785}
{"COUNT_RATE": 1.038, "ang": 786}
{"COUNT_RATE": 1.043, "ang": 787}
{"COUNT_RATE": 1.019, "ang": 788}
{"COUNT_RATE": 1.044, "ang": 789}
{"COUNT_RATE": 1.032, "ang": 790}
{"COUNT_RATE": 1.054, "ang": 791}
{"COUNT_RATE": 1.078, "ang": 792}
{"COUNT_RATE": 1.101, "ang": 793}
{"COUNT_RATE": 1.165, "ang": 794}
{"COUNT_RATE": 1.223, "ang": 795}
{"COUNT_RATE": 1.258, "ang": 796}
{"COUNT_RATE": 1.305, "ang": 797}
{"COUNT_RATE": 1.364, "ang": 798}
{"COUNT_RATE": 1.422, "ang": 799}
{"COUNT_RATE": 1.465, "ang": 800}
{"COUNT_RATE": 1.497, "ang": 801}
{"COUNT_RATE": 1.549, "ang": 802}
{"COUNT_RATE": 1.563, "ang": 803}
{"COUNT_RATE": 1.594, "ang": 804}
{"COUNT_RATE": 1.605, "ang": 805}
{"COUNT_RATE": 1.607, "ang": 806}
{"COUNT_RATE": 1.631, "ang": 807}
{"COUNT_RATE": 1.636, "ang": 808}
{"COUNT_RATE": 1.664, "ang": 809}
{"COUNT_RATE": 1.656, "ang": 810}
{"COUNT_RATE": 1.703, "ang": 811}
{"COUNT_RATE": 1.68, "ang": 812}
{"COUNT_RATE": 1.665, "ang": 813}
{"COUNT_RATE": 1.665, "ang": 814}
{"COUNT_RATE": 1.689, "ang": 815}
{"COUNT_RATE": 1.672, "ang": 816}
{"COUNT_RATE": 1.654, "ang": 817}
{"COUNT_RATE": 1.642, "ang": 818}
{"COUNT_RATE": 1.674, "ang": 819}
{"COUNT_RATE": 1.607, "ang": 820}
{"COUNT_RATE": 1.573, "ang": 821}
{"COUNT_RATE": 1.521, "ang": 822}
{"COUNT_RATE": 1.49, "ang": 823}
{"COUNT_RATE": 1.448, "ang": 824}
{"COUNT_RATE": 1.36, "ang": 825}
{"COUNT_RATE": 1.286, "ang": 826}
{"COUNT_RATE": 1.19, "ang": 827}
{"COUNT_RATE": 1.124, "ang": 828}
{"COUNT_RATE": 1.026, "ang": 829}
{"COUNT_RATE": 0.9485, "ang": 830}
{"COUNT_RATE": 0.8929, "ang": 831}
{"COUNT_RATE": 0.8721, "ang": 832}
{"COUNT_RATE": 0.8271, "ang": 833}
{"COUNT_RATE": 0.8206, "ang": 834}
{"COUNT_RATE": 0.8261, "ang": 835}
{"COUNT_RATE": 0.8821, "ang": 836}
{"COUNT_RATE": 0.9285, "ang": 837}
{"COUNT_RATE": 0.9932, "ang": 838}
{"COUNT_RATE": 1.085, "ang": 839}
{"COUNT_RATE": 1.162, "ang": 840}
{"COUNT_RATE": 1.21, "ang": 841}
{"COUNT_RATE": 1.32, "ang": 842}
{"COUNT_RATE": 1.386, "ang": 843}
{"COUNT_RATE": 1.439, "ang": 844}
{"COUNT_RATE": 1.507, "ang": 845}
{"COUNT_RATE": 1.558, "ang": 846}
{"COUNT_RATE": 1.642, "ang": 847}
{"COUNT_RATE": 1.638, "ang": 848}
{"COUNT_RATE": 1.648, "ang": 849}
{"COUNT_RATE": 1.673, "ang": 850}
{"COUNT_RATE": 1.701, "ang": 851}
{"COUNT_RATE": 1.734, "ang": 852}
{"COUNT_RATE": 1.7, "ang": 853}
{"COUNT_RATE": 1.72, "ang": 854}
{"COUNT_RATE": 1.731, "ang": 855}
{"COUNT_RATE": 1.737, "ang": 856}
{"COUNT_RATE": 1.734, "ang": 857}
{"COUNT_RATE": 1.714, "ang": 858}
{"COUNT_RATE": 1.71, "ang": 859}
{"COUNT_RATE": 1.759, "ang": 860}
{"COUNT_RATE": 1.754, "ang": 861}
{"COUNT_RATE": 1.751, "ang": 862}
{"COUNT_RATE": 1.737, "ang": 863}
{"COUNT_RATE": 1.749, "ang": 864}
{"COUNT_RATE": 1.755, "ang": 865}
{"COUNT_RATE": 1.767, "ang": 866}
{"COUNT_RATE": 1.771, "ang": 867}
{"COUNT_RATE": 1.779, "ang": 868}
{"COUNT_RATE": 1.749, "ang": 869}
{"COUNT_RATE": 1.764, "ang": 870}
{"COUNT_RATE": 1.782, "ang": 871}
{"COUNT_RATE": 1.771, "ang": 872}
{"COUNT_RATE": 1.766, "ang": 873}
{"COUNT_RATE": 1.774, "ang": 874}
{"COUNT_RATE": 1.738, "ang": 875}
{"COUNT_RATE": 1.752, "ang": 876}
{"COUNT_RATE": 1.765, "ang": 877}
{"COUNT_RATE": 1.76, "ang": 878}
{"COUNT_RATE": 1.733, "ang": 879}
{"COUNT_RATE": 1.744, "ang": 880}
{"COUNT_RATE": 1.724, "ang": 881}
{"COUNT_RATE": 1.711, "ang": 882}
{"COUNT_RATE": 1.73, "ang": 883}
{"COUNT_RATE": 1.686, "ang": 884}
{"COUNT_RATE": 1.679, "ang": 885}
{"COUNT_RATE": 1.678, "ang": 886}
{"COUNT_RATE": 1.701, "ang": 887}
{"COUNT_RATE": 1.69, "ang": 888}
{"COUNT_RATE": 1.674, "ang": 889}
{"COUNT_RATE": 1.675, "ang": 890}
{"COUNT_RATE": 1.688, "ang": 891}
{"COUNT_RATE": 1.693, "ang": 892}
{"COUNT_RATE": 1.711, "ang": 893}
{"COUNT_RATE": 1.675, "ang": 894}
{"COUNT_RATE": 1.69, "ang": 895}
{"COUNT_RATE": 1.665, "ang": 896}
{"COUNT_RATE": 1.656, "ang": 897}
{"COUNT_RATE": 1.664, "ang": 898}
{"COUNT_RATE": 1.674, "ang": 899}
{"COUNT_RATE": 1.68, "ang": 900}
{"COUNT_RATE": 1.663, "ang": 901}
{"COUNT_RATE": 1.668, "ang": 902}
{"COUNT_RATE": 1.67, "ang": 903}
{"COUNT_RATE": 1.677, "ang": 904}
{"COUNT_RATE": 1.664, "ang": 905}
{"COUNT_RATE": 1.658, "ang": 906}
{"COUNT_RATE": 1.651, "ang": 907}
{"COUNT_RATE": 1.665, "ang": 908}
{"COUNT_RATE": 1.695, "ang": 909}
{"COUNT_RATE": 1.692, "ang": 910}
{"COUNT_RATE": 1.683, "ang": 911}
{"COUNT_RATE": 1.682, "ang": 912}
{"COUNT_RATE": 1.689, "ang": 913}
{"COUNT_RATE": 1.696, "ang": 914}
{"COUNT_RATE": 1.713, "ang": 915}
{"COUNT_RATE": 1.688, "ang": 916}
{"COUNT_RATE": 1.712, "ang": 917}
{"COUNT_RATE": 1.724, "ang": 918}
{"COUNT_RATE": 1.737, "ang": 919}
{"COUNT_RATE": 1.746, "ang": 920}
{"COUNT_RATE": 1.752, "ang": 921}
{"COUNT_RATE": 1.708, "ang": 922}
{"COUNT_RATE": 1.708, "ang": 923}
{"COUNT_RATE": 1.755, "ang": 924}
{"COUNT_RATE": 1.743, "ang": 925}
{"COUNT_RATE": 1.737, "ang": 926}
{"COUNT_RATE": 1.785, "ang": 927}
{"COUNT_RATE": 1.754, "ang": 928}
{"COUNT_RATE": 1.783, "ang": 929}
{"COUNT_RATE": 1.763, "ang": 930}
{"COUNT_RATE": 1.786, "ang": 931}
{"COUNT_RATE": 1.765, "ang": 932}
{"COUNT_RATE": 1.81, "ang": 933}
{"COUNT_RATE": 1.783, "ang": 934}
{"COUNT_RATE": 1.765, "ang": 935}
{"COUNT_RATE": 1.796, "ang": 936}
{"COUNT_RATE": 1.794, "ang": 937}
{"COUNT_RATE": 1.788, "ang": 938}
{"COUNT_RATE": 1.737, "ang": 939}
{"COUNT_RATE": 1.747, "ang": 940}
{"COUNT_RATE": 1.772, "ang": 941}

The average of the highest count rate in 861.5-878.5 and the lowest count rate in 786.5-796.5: 1.40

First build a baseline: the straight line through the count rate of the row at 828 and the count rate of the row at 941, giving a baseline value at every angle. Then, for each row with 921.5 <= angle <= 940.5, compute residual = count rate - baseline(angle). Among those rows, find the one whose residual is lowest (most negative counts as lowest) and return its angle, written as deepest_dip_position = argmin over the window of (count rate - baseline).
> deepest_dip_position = 939 deg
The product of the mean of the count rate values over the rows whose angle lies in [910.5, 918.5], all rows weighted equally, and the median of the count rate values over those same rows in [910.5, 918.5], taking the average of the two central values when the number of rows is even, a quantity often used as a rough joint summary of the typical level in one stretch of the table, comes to 2.87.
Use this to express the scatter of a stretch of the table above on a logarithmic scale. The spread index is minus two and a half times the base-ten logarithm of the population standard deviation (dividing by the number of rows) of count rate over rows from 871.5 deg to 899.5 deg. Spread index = 3.6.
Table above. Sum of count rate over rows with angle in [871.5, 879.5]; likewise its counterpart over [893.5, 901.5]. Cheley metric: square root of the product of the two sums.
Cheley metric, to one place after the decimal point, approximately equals 13.7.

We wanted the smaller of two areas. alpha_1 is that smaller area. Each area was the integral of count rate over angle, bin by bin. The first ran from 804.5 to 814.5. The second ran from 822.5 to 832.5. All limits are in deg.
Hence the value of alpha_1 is 11.6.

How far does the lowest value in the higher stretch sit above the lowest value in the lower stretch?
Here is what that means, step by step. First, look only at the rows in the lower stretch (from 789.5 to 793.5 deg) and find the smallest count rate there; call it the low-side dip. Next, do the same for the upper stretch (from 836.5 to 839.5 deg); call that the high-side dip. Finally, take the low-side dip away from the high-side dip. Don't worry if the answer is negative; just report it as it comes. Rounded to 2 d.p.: -0.10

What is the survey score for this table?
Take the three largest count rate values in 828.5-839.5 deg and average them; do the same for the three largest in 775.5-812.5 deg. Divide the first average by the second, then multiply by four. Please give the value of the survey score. 2.46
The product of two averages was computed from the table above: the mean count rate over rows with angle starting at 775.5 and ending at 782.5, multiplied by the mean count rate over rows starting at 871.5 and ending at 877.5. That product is 2.5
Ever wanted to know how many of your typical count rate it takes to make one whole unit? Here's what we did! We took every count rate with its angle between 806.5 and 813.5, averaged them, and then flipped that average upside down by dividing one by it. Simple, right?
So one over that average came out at 0.60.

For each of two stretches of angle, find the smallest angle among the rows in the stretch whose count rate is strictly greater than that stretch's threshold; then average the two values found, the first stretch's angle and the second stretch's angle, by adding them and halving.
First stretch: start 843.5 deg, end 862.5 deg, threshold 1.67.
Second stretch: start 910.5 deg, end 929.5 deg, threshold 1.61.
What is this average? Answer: 880.5 deg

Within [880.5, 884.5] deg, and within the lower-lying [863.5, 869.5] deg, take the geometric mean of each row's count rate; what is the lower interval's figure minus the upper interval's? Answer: 0.05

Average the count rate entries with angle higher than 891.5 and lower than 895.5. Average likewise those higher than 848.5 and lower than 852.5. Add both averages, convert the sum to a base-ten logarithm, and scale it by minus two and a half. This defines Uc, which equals -1.32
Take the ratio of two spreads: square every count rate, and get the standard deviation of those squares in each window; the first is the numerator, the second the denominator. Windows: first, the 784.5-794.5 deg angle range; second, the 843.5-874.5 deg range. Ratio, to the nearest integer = 0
